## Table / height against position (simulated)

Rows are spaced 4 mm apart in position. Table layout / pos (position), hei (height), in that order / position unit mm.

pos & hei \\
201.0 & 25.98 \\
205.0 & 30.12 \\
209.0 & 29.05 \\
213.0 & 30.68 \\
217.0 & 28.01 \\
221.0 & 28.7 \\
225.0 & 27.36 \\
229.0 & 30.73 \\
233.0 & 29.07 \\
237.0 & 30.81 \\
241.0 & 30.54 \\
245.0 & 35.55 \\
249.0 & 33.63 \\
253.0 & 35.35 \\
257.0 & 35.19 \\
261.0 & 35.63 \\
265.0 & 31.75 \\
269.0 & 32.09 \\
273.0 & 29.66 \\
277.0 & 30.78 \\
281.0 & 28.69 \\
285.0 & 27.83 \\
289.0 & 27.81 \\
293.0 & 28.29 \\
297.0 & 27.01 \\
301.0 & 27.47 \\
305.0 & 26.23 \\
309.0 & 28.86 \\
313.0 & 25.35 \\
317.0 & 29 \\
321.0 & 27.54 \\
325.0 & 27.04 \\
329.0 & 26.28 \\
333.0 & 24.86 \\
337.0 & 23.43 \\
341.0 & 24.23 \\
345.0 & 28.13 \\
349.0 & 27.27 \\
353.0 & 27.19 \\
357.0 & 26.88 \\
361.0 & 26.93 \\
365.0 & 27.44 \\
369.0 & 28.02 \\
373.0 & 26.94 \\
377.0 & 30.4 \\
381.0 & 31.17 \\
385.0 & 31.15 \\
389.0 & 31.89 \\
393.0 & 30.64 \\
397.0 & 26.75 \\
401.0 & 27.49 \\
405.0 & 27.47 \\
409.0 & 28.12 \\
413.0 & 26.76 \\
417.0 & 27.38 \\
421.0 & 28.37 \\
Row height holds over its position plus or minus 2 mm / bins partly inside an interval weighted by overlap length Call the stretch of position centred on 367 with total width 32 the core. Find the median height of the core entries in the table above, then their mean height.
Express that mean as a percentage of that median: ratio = 103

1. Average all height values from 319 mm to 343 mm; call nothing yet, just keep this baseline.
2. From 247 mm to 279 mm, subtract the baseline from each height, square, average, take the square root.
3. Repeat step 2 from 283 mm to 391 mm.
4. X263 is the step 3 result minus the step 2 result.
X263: -5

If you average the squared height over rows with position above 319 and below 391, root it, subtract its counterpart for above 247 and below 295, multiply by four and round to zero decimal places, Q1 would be -15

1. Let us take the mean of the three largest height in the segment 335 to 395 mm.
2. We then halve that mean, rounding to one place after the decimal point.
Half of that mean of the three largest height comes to 15.7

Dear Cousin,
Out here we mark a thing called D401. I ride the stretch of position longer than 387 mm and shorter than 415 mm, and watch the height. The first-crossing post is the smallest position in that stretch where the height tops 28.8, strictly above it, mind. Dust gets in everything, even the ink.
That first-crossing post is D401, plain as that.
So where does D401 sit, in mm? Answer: 389.0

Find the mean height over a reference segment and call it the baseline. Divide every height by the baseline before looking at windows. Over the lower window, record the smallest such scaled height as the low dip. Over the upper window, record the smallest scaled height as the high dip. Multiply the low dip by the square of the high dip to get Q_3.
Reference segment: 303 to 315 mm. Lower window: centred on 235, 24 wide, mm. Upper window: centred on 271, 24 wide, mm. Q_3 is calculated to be 1.17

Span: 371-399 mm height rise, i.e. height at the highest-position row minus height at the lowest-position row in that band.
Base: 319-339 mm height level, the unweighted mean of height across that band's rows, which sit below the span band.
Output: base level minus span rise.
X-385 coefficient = 26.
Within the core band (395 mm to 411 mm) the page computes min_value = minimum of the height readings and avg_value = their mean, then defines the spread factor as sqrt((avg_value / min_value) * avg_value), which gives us 5.31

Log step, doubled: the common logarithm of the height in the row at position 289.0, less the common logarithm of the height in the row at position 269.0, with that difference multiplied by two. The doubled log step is -0.12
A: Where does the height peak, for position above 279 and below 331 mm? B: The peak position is 317.0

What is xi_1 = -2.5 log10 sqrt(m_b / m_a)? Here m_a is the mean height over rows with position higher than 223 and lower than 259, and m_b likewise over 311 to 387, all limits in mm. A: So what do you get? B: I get 0.09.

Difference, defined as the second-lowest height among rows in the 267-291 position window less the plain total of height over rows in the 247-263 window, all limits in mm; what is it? -112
